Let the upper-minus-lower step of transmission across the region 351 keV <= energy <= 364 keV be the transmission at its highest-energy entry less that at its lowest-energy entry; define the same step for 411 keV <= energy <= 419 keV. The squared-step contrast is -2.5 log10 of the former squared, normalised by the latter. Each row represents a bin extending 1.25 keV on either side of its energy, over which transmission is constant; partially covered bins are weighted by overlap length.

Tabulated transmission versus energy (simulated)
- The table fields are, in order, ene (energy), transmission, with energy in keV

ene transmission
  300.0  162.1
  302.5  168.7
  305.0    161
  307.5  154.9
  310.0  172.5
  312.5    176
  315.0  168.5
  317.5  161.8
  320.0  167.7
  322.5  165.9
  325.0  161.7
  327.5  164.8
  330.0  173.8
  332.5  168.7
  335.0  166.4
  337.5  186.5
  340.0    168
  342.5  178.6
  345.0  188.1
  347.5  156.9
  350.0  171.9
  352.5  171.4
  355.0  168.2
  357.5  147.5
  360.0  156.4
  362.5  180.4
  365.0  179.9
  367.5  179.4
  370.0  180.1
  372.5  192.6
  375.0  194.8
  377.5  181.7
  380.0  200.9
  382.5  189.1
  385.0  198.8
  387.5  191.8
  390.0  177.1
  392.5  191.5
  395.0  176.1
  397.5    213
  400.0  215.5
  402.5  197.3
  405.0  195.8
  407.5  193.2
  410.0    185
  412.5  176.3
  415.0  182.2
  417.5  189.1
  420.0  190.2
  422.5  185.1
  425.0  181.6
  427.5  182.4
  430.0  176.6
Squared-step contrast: -2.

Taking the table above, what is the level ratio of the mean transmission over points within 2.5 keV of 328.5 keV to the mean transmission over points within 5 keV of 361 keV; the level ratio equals 1.02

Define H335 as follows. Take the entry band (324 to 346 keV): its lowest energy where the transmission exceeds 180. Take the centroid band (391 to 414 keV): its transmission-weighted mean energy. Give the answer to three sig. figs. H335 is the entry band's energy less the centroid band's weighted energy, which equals -64.9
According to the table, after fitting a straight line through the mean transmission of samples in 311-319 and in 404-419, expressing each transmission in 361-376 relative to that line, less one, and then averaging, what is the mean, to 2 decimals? 0.03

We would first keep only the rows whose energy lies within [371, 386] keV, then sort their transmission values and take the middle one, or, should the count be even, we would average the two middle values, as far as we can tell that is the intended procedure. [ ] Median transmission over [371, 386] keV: 194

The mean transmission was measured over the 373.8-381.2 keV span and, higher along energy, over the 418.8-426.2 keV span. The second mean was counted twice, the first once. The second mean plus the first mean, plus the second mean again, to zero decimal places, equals 564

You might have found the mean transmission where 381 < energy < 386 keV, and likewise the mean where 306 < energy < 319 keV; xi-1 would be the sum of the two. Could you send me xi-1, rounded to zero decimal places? 361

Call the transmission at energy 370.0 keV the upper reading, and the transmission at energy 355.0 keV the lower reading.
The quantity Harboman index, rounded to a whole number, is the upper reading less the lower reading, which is 12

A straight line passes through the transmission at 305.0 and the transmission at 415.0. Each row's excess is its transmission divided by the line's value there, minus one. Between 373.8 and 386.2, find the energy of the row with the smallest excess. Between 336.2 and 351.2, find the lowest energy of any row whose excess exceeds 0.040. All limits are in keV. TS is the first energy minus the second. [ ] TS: 40.0 keV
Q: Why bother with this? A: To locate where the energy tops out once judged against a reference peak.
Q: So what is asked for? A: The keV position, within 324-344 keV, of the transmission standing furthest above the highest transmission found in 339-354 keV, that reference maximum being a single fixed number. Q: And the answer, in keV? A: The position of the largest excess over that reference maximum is 337.5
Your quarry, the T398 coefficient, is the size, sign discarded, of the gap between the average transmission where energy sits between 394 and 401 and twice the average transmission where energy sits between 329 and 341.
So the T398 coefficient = 144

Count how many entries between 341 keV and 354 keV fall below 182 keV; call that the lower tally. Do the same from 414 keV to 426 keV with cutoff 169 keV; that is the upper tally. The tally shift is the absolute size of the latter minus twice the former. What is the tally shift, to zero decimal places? 8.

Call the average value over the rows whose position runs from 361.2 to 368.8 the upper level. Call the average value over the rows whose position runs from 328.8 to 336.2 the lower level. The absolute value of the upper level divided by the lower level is 1.06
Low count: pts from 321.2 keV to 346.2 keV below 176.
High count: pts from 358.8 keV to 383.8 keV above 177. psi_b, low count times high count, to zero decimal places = 63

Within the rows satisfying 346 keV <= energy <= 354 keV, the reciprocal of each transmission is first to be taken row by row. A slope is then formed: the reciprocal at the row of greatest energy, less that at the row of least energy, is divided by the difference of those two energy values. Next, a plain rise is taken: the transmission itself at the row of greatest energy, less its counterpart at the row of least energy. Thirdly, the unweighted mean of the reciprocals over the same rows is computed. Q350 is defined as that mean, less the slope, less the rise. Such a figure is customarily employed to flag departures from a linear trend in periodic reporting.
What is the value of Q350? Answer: -14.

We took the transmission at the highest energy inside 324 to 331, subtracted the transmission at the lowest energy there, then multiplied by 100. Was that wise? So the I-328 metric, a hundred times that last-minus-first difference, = 1210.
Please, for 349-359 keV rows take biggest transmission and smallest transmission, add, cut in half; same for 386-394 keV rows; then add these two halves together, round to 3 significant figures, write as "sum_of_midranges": 344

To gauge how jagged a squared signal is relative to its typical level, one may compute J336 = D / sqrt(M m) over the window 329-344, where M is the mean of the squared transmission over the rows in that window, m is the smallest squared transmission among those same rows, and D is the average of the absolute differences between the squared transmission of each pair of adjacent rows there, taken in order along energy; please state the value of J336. 0.137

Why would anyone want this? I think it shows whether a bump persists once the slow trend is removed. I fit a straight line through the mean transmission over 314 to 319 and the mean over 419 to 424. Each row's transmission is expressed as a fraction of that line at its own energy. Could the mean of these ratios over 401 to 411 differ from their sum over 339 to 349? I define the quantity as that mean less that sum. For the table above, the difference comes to -3.00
